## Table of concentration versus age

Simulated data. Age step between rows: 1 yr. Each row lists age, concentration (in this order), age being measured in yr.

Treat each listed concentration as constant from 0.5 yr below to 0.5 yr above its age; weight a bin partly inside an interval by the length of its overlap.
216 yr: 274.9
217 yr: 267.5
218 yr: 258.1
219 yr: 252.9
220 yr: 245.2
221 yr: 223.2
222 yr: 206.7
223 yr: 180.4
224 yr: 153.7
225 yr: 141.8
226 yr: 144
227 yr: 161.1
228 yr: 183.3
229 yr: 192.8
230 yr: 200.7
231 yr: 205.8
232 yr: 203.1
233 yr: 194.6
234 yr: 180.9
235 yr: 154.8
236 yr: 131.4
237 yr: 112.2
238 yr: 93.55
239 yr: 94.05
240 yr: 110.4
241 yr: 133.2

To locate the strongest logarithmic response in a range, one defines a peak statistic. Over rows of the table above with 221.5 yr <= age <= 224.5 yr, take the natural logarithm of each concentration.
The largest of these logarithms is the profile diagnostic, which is 5.33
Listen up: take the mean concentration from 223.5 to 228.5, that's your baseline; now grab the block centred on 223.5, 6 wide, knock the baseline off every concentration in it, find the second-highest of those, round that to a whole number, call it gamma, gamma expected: 50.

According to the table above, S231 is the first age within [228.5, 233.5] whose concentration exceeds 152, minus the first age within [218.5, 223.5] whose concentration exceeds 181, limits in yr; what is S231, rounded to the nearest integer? 10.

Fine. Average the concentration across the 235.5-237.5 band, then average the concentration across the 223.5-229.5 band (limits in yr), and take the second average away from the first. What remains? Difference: -41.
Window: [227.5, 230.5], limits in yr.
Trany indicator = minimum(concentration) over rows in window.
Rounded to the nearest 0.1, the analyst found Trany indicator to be 183.3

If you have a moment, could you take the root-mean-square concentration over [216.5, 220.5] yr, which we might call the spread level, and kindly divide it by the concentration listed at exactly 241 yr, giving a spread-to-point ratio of 1.9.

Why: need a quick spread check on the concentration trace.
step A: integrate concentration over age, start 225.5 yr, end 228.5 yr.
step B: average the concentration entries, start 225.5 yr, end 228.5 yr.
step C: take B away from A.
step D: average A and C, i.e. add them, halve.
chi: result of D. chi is 407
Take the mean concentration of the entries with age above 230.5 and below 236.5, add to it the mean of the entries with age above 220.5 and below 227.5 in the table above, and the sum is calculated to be 351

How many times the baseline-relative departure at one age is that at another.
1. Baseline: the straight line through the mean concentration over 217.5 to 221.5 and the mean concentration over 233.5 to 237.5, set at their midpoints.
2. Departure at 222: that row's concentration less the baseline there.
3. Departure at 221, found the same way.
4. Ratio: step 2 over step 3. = 1.8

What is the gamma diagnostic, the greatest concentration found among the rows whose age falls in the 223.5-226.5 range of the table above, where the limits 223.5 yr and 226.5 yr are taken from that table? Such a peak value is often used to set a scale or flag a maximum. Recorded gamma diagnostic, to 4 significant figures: 153.7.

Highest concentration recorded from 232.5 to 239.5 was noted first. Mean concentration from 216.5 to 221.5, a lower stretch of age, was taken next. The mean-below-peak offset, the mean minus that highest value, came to 55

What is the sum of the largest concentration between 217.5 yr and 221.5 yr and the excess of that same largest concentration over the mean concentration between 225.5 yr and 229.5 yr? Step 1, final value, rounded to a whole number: 346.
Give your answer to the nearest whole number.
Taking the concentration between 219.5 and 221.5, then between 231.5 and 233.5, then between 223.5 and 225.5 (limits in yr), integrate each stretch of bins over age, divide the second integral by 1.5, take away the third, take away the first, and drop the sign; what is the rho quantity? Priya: 499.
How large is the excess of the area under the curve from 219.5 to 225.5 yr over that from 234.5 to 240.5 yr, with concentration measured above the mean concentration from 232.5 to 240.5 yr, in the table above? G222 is 455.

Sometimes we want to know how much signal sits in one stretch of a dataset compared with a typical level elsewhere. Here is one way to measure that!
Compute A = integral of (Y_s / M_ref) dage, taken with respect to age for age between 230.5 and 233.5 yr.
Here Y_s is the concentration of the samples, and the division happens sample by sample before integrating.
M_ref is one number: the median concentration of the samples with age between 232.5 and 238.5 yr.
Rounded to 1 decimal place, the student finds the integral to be 4.2 yr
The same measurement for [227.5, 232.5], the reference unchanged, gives 6.9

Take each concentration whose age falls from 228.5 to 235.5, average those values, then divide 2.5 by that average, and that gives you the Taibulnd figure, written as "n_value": 0.0131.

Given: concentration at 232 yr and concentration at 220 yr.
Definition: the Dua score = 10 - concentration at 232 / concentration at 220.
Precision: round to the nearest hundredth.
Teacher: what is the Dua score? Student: 9.17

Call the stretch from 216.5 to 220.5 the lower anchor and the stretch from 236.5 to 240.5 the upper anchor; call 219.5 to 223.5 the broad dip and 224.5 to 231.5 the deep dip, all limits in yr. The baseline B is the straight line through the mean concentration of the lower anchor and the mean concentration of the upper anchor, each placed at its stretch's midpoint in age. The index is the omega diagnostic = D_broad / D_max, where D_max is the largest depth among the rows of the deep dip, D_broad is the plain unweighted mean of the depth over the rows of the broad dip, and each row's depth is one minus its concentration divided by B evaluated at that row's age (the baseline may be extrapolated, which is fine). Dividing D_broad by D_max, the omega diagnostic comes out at 0.3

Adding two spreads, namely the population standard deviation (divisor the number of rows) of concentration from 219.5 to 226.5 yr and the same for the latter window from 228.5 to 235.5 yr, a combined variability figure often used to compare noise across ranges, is 54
